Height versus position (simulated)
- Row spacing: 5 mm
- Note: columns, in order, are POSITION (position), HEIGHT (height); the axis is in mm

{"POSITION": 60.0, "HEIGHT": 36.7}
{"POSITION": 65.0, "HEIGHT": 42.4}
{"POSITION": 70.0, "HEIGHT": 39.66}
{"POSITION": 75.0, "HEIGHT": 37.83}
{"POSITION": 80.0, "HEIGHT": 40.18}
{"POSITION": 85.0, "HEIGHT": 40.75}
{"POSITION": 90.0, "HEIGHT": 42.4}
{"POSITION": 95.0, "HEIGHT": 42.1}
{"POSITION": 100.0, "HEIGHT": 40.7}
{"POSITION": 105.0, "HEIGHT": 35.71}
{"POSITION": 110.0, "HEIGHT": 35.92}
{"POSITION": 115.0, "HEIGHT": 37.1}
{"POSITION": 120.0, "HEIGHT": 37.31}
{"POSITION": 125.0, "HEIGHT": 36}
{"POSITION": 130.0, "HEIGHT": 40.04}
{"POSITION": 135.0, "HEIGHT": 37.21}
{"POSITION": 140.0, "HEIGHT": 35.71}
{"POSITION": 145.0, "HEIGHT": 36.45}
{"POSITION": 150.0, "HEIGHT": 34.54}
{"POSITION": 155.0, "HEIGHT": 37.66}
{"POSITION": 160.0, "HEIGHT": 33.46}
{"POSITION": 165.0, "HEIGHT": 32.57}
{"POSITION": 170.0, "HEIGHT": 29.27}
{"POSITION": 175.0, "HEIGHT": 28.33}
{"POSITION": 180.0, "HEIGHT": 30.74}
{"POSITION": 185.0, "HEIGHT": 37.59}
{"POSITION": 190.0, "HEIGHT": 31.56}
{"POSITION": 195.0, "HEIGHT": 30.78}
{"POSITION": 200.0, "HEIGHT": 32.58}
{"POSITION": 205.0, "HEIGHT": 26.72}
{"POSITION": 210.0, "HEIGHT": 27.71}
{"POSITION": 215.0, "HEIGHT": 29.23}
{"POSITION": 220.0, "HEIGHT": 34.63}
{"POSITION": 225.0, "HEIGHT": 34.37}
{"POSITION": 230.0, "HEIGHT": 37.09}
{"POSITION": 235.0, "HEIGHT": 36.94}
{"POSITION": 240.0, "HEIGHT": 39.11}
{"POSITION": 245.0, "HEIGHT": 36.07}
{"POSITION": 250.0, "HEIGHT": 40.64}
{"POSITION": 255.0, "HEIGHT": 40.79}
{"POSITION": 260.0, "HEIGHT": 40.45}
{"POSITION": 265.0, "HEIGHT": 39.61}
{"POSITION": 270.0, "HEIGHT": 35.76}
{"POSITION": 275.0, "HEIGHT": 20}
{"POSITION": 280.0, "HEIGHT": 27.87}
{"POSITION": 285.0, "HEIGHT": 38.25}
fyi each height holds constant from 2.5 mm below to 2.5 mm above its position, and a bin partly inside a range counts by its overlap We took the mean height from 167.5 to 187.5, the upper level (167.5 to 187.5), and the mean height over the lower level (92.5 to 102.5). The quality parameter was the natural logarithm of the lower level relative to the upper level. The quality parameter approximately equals 0.3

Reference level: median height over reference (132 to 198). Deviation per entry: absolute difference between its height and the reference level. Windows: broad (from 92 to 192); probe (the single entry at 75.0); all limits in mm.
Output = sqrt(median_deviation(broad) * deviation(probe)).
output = 3.8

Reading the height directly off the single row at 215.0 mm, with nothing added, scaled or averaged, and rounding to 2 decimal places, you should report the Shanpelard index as 29.23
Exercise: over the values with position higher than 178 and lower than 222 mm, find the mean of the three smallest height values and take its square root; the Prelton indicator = 5.3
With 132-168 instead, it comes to 5.8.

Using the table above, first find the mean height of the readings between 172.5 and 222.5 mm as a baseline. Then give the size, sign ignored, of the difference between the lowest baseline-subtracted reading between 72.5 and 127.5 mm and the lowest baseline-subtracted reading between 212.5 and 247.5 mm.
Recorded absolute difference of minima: 6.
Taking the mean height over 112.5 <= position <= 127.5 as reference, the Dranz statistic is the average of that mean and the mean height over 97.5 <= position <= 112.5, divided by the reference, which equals 1.01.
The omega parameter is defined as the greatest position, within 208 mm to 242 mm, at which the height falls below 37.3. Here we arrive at 235.0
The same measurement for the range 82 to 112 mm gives 110.0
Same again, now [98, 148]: 145.0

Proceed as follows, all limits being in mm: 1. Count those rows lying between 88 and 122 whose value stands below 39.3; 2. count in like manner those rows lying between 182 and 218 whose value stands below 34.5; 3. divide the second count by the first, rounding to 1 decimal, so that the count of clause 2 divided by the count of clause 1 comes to 1.5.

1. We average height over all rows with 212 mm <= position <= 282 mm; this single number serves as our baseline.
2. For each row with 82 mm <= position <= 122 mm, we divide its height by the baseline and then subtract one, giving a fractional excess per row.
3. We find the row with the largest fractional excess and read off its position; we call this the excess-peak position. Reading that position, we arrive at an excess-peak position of 90.0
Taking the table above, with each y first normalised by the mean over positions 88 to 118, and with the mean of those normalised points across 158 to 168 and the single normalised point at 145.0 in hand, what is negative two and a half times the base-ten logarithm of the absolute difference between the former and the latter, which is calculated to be 2.6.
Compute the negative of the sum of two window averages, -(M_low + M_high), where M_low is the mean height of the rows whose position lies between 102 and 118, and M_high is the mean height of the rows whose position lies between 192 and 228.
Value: -67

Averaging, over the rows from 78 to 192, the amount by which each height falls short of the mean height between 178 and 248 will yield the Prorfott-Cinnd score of -3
